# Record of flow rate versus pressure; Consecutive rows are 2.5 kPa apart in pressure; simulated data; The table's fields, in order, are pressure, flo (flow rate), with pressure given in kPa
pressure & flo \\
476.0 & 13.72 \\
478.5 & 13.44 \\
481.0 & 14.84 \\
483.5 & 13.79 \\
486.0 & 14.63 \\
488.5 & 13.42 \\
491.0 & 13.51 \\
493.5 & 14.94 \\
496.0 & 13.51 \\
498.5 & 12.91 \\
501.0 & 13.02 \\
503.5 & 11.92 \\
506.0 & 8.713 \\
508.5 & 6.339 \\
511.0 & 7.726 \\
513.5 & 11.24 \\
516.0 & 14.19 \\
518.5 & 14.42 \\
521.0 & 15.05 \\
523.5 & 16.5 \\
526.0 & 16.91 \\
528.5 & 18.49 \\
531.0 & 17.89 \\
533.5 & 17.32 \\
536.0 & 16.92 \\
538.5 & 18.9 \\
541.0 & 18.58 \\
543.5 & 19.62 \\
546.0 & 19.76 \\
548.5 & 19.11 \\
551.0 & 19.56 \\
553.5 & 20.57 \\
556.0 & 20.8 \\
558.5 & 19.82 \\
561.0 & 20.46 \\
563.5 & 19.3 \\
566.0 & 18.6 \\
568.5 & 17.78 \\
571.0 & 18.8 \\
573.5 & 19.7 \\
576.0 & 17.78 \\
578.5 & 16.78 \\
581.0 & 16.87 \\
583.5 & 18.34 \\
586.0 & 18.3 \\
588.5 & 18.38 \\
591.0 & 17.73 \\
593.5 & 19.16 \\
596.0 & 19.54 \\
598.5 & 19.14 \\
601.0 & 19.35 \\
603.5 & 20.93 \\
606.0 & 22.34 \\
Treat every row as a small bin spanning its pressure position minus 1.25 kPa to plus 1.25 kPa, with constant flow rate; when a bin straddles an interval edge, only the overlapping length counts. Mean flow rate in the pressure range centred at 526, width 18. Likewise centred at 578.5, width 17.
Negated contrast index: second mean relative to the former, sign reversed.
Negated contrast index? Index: -1.09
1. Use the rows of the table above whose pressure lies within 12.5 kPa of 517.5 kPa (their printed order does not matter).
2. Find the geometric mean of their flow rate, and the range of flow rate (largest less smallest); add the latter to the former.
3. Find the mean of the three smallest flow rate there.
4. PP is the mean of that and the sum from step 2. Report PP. 16.0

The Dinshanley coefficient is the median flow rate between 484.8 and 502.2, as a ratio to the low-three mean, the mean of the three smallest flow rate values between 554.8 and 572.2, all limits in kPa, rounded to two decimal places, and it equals 0.73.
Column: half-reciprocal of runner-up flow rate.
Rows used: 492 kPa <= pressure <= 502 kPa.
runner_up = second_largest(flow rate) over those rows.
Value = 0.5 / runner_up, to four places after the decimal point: 0.0370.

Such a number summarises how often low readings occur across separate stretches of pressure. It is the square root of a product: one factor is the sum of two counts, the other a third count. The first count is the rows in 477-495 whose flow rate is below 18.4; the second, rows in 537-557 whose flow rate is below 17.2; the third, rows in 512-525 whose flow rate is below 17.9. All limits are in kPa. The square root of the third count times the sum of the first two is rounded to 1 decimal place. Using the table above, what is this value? 5.9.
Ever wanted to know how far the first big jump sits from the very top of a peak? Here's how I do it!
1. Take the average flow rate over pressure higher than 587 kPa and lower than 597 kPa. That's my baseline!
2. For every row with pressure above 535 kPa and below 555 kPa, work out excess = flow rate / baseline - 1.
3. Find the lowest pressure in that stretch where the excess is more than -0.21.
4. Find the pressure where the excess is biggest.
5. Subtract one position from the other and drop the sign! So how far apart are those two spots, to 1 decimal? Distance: 17.5 kPa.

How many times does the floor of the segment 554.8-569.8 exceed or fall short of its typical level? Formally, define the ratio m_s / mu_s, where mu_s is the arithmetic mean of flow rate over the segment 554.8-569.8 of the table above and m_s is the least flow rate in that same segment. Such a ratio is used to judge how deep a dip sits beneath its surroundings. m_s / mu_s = 0.91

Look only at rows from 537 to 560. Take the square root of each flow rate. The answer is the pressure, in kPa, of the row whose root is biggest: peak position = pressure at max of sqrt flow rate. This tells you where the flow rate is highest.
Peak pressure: 556.0 kPa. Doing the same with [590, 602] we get 596.0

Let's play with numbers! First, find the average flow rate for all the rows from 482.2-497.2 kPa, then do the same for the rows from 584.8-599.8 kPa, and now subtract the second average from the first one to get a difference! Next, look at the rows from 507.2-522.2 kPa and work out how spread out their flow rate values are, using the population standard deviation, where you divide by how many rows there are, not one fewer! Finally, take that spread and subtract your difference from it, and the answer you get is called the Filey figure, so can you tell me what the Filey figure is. 8.1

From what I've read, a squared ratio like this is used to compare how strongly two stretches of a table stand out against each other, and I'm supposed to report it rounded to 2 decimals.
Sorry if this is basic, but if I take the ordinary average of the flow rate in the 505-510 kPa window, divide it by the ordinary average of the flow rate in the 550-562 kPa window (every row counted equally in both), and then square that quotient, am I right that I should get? 0.14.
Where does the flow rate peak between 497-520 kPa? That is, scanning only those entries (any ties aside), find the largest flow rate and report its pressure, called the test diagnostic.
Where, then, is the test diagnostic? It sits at 518.5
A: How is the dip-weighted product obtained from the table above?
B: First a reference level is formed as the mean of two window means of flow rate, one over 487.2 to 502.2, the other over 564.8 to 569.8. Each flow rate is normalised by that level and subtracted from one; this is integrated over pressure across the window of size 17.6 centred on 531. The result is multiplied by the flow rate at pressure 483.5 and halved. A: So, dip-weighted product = -12.9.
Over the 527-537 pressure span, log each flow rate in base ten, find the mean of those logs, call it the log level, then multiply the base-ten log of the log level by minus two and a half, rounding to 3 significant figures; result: -0.239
